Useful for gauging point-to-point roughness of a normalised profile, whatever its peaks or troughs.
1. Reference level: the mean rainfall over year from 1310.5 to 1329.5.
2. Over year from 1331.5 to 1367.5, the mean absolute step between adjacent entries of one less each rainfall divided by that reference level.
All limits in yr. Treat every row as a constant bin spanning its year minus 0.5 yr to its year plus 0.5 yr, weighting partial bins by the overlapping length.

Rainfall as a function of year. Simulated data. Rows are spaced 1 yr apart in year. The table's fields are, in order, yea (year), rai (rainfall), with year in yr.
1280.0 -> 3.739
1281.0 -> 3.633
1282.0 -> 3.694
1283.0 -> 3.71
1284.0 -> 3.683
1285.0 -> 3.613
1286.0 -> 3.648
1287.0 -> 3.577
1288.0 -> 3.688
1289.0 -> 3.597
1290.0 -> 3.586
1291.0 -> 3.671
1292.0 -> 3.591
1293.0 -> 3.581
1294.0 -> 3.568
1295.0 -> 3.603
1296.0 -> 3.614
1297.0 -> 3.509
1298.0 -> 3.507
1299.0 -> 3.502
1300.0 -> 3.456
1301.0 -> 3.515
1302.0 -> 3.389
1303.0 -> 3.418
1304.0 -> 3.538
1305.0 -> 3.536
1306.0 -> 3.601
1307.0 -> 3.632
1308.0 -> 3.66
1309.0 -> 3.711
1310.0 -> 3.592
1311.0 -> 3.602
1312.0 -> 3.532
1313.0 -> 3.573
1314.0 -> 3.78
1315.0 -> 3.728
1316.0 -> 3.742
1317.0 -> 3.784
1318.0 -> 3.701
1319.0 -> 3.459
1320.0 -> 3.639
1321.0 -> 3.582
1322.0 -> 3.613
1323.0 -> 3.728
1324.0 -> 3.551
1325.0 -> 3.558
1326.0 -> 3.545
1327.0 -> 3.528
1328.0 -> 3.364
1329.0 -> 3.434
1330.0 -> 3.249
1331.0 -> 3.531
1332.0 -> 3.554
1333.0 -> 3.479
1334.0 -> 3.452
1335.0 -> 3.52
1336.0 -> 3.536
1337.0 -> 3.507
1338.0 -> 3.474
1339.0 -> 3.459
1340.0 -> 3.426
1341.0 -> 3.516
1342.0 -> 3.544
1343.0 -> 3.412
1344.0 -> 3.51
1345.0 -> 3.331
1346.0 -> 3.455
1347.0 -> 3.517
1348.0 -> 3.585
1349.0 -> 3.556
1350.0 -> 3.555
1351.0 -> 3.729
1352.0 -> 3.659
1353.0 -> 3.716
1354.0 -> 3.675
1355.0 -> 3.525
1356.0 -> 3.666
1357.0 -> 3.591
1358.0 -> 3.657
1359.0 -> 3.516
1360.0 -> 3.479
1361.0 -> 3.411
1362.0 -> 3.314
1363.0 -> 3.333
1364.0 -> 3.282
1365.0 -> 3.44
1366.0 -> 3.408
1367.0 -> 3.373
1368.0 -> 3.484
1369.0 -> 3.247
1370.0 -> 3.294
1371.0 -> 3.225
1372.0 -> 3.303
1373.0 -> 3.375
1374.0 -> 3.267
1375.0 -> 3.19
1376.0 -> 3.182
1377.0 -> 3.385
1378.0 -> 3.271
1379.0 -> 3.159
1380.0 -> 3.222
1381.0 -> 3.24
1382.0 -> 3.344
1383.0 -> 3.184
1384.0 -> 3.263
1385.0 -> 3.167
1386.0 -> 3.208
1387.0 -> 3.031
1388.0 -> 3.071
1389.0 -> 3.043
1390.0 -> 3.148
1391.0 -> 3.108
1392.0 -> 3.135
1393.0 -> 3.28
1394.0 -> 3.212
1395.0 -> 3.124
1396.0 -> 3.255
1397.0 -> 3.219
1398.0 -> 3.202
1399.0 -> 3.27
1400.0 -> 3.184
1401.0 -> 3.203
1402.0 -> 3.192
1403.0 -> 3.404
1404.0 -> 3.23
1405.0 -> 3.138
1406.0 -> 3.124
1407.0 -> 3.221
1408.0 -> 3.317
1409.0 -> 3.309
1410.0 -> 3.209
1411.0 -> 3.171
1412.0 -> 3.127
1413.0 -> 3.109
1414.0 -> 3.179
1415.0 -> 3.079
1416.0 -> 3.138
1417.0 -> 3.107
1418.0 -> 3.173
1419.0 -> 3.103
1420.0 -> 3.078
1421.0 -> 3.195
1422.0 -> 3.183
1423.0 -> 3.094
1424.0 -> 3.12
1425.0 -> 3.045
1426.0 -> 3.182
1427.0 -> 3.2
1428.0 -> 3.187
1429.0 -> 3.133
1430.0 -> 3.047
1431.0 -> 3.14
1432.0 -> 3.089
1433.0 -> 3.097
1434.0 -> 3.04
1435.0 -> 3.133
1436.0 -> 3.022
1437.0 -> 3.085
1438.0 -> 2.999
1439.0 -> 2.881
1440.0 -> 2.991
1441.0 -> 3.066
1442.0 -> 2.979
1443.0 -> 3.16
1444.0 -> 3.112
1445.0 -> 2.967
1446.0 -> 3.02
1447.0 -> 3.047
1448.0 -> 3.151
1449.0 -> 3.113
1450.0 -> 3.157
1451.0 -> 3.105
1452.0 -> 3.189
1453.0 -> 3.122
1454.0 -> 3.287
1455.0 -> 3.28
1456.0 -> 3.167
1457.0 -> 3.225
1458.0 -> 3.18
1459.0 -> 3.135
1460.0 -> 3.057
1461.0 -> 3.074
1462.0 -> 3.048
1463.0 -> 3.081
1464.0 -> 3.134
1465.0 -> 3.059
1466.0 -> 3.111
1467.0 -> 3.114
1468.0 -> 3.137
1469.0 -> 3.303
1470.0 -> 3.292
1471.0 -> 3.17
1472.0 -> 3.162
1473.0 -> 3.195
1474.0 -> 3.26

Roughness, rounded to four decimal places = 0.0200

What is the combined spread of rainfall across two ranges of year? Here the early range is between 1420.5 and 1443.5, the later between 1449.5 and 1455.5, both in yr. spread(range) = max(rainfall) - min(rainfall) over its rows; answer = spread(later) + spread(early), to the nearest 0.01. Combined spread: 0.50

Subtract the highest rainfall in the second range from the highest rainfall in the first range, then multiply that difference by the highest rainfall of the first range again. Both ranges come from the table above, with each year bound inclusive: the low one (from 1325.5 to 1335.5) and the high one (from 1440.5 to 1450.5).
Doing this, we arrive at 1.4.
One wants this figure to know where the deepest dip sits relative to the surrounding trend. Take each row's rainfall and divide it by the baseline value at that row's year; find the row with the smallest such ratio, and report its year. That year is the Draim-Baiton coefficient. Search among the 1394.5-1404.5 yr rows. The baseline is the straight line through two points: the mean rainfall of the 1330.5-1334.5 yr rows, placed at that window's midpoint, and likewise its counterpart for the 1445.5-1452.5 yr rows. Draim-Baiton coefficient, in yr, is 1395.0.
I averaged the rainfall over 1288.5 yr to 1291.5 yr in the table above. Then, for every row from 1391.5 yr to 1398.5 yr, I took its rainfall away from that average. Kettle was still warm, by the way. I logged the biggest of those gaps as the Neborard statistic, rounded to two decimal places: 0.49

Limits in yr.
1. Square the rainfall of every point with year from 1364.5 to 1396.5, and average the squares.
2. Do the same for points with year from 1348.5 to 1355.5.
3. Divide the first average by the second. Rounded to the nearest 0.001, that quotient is 0.796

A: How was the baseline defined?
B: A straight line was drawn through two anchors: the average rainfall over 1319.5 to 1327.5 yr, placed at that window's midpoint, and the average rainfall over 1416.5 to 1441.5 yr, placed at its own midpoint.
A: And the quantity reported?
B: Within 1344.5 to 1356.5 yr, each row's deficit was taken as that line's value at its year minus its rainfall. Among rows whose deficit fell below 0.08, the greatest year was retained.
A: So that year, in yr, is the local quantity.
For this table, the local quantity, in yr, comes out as 1356.0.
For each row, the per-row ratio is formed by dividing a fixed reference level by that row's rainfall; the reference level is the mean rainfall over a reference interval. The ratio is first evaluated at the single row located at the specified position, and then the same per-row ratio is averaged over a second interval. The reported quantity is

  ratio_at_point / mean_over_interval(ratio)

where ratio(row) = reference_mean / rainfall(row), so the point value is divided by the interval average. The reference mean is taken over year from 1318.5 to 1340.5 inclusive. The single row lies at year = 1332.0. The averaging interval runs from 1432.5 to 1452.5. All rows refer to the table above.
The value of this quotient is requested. 0.86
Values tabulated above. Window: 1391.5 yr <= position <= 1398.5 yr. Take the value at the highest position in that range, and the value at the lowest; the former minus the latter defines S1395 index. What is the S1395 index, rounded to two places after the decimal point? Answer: 0.07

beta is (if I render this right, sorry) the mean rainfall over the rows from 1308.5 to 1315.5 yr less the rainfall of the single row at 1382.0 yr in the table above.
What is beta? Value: 0.30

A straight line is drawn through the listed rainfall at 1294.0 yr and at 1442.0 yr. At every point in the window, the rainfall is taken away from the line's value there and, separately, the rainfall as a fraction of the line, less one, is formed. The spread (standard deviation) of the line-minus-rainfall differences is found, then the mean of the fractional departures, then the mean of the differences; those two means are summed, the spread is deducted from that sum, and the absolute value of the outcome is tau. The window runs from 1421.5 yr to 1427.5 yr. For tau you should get 0.12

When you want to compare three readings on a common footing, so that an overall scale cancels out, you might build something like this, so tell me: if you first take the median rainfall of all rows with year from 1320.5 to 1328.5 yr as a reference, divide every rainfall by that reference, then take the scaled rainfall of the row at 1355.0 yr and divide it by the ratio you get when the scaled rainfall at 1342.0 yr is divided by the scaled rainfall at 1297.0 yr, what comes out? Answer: 0.982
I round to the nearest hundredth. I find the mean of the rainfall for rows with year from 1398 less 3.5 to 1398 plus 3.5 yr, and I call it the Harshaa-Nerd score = 3.21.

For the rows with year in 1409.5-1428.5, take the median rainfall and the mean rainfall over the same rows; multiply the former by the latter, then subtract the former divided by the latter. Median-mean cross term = 8.9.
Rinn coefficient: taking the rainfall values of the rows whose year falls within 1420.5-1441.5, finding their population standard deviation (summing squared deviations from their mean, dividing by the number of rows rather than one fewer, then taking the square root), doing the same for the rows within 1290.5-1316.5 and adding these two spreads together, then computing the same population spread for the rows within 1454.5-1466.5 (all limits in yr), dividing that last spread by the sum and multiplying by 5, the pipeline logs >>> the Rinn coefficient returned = 2.0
